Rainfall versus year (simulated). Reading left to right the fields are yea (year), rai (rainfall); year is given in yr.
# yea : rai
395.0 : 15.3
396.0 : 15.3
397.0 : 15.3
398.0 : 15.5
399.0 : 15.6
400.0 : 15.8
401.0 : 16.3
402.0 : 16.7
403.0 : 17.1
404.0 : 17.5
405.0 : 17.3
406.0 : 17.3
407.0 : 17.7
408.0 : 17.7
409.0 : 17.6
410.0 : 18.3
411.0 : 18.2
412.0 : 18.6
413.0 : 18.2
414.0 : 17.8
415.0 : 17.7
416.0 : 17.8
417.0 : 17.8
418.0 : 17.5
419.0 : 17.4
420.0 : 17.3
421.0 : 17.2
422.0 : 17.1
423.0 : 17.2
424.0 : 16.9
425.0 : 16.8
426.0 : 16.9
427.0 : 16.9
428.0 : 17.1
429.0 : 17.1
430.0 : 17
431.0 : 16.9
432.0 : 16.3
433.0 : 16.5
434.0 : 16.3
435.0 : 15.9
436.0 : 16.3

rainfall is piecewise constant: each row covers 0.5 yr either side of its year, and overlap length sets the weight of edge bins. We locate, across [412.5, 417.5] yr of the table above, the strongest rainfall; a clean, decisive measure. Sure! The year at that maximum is 413.0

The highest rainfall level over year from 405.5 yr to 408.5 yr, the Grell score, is 17.7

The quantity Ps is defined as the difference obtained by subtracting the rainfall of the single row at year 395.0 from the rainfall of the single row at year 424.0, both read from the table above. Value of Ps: 1.6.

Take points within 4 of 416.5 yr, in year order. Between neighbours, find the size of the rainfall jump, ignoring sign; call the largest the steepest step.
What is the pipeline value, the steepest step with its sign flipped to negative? -0.40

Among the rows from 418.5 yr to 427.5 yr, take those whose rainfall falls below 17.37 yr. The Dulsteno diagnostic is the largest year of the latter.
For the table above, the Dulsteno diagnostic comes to 427.0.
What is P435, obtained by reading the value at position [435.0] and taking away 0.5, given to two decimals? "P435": 15.40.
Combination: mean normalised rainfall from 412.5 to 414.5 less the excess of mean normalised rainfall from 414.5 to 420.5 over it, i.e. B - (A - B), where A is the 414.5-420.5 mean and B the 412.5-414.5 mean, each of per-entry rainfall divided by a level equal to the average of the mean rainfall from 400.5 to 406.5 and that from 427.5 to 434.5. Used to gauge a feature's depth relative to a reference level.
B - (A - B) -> 1.09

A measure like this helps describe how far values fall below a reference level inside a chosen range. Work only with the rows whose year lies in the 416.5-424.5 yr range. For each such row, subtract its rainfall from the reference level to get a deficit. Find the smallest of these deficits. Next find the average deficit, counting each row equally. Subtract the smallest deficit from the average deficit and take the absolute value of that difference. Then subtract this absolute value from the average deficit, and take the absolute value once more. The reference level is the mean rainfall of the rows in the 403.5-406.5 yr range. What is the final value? 0.4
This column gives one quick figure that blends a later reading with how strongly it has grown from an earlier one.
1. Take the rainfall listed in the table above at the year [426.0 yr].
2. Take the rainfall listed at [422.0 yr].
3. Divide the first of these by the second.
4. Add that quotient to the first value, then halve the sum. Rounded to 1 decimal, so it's 8.9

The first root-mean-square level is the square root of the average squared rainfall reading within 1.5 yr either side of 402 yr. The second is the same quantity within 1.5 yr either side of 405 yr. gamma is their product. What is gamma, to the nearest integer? 290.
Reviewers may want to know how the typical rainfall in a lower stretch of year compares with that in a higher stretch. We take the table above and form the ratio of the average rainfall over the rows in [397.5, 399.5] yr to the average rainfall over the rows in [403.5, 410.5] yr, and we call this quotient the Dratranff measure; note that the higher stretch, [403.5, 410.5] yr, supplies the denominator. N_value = 0.88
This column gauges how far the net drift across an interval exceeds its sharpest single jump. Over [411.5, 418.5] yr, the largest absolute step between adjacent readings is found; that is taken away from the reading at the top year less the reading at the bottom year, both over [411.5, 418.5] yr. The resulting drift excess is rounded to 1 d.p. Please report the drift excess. -1.5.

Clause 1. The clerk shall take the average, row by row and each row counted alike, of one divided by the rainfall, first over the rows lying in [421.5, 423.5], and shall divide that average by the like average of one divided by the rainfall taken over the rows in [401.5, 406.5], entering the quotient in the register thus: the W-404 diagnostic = 1.00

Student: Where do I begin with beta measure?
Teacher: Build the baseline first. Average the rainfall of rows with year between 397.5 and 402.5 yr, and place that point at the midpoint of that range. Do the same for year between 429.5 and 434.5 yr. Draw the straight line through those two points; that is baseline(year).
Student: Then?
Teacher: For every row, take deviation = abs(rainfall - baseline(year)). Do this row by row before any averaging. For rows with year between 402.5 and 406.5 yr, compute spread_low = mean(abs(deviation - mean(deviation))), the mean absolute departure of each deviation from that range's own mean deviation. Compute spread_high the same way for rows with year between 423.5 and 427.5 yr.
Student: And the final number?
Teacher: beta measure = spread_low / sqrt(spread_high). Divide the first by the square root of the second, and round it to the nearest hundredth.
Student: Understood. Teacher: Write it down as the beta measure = 0.56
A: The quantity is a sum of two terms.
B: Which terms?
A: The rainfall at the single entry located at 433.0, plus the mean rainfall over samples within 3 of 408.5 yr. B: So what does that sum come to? 34.3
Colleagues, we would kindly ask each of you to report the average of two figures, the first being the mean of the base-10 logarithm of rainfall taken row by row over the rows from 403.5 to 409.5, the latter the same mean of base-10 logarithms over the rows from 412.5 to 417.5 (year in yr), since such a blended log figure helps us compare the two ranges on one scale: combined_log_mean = 1.25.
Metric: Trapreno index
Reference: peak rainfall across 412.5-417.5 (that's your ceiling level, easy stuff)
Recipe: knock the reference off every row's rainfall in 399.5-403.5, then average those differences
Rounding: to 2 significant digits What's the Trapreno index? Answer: -1.7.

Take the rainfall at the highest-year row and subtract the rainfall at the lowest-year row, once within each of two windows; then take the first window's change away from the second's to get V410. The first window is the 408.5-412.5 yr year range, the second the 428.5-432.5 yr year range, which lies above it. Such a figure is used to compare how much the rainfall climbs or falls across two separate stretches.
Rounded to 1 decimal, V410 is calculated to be -1.8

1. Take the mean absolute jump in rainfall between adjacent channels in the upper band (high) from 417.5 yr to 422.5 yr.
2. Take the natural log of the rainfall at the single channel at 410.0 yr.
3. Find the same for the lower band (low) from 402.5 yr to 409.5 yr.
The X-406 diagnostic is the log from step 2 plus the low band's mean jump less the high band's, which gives 2.99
